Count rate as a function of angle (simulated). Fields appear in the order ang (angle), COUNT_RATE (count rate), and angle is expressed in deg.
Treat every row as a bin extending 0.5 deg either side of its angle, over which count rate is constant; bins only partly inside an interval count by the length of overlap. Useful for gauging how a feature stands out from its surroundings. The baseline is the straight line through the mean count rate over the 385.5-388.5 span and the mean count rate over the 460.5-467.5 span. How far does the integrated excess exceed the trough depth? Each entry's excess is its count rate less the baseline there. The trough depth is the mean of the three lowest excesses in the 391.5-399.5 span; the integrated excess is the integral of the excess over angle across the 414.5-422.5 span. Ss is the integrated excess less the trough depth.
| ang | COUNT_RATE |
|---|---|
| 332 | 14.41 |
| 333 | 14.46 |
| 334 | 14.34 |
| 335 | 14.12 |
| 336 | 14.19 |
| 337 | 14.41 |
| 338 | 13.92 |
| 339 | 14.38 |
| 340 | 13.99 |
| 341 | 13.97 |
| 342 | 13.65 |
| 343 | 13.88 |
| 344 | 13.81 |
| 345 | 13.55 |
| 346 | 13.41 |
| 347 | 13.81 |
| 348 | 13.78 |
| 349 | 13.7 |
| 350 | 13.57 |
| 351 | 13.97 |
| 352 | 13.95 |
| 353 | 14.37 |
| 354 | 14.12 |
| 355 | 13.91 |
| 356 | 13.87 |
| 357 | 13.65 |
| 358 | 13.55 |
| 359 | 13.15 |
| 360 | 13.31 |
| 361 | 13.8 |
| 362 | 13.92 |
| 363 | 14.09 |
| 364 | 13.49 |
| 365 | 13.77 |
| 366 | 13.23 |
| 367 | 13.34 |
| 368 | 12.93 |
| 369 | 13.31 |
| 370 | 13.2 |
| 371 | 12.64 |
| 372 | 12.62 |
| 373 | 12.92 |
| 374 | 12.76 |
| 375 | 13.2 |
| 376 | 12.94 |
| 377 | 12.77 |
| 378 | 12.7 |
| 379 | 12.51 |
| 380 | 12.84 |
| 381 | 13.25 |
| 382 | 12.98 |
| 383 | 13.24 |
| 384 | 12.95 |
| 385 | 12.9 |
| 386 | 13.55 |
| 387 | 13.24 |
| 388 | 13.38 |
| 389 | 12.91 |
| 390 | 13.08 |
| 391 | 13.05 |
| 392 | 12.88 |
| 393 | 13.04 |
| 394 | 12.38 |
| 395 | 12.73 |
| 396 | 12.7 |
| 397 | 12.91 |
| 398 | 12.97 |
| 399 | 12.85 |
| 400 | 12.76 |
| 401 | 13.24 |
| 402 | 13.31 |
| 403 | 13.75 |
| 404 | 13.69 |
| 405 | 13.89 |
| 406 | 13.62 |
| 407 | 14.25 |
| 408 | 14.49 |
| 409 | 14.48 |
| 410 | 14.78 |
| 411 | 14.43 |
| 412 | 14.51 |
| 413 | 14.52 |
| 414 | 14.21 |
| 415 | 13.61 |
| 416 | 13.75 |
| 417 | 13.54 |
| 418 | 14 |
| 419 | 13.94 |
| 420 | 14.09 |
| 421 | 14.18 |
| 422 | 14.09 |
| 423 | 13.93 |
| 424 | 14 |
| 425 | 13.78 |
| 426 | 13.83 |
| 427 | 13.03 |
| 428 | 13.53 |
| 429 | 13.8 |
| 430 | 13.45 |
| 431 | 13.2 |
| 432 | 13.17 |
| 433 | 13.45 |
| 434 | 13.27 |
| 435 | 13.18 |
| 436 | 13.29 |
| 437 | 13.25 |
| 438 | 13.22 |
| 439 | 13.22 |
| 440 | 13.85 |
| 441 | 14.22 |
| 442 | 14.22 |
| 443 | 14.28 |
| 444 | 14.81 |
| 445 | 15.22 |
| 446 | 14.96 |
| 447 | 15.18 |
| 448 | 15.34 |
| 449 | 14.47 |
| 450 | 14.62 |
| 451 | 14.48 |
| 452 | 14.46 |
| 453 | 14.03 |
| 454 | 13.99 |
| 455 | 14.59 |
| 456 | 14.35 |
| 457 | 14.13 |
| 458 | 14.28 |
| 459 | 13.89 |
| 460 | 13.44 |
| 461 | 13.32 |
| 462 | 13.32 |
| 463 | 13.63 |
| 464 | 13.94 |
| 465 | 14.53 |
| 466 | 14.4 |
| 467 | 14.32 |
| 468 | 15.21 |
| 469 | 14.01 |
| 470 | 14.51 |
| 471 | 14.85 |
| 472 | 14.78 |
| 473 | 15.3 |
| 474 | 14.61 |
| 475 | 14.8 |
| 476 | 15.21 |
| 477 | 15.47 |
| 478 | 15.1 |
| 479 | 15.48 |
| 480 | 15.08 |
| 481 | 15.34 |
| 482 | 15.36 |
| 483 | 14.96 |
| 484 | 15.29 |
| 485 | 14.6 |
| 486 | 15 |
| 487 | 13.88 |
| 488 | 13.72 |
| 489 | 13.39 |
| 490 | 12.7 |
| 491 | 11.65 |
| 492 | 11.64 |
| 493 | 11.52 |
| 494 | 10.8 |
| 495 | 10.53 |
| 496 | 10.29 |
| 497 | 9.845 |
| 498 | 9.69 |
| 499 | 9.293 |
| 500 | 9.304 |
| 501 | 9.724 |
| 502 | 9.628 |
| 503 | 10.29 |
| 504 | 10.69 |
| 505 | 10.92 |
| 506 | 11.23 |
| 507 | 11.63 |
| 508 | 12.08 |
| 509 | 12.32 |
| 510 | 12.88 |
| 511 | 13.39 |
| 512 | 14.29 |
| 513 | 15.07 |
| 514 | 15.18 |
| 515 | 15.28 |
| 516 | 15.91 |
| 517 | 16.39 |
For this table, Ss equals 3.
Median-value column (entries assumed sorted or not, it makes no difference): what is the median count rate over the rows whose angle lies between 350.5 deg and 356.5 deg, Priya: 14.0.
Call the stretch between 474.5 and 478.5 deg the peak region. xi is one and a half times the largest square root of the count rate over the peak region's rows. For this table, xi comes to 5.90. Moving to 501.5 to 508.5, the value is 5.21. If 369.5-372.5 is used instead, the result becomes 5.45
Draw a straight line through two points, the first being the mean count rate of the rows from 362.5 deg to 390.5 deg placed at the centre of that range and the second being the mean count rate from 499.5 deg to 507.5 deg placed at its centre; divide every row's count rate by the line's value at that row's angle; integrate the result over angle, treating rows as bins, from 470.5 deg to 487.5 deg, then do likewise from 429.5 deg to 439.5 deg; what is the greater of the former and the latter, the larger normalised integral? 23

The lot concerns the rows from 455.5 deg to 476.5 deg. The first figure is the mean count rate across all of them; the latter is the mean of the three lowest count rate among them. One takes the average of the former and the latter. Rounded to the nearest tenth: 13.8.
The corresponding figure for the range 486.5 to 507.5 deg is 10.2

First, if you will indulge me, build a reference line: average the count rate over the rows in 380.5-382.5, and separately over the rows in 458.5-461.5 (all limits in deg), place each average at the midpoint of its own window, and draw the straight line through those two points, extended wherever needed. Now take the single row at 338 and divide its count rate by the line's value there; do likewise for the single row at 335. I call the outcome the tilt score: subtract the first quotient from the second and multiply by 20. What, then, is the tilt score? 0.3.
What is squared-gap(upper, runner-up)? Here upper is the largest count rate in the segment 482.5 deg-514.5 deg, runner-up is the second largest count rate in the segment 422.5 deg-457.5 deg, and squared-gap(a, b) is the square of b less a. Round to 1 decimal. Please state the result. 0.0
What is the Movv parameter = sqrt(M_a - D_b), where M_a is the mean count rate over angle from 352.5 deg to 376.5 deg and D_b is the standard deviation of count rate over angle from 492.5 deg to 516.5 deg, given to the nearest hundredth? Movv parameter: 3.37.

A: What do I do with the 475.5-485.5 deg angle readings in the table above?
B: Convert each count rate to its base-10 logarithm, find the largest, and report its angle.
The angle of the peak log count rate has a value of 479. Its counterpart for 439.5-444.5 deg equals 444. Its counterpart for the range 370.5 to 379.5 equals 375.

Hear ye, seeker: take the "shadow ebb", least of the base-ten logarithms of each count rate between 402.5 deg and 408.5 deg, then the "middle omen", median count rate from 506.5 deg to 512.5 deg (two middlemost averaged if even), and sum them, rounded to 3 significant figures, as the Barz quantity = 13.7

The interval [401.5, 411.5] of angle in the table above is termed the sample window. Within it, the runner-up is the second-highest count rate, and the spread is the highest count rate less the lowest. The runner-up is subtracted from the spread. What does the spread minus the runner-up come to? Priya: -13.0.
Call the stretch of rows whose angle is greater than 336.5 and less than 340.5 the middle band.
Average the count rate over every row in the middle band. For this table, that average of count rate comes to 14.2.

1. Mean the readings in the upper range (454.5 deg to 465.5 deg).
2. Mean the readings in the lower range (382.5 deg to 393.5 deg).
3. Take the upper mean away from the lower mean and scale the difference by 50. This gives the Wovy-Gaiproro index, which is -42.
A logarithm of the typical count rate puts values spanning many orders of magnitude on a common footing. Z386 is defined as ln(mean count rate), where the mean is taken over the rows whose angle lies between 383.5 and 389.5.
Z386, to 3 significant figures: 2.58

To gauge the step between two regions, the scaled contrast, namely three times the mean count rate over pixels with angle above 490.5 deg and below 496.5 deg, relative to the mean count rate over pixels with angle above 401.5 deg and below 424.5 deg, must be 2.36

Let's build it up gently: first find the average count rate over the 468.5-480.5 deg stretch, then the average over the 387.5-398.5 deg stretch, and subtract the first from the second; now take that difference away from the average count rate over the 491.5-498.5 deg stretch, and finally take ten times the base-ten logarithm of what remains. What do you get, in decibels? 11.0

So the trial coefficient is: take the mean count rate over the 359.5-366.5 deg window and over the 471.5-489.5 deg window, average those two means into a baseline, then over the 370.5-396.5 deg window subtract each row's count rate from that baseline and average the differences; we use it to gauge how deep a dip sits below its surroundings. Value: 1.3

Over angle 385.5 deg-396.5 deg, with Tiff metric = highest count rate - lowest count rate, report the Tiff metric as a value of 1.2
